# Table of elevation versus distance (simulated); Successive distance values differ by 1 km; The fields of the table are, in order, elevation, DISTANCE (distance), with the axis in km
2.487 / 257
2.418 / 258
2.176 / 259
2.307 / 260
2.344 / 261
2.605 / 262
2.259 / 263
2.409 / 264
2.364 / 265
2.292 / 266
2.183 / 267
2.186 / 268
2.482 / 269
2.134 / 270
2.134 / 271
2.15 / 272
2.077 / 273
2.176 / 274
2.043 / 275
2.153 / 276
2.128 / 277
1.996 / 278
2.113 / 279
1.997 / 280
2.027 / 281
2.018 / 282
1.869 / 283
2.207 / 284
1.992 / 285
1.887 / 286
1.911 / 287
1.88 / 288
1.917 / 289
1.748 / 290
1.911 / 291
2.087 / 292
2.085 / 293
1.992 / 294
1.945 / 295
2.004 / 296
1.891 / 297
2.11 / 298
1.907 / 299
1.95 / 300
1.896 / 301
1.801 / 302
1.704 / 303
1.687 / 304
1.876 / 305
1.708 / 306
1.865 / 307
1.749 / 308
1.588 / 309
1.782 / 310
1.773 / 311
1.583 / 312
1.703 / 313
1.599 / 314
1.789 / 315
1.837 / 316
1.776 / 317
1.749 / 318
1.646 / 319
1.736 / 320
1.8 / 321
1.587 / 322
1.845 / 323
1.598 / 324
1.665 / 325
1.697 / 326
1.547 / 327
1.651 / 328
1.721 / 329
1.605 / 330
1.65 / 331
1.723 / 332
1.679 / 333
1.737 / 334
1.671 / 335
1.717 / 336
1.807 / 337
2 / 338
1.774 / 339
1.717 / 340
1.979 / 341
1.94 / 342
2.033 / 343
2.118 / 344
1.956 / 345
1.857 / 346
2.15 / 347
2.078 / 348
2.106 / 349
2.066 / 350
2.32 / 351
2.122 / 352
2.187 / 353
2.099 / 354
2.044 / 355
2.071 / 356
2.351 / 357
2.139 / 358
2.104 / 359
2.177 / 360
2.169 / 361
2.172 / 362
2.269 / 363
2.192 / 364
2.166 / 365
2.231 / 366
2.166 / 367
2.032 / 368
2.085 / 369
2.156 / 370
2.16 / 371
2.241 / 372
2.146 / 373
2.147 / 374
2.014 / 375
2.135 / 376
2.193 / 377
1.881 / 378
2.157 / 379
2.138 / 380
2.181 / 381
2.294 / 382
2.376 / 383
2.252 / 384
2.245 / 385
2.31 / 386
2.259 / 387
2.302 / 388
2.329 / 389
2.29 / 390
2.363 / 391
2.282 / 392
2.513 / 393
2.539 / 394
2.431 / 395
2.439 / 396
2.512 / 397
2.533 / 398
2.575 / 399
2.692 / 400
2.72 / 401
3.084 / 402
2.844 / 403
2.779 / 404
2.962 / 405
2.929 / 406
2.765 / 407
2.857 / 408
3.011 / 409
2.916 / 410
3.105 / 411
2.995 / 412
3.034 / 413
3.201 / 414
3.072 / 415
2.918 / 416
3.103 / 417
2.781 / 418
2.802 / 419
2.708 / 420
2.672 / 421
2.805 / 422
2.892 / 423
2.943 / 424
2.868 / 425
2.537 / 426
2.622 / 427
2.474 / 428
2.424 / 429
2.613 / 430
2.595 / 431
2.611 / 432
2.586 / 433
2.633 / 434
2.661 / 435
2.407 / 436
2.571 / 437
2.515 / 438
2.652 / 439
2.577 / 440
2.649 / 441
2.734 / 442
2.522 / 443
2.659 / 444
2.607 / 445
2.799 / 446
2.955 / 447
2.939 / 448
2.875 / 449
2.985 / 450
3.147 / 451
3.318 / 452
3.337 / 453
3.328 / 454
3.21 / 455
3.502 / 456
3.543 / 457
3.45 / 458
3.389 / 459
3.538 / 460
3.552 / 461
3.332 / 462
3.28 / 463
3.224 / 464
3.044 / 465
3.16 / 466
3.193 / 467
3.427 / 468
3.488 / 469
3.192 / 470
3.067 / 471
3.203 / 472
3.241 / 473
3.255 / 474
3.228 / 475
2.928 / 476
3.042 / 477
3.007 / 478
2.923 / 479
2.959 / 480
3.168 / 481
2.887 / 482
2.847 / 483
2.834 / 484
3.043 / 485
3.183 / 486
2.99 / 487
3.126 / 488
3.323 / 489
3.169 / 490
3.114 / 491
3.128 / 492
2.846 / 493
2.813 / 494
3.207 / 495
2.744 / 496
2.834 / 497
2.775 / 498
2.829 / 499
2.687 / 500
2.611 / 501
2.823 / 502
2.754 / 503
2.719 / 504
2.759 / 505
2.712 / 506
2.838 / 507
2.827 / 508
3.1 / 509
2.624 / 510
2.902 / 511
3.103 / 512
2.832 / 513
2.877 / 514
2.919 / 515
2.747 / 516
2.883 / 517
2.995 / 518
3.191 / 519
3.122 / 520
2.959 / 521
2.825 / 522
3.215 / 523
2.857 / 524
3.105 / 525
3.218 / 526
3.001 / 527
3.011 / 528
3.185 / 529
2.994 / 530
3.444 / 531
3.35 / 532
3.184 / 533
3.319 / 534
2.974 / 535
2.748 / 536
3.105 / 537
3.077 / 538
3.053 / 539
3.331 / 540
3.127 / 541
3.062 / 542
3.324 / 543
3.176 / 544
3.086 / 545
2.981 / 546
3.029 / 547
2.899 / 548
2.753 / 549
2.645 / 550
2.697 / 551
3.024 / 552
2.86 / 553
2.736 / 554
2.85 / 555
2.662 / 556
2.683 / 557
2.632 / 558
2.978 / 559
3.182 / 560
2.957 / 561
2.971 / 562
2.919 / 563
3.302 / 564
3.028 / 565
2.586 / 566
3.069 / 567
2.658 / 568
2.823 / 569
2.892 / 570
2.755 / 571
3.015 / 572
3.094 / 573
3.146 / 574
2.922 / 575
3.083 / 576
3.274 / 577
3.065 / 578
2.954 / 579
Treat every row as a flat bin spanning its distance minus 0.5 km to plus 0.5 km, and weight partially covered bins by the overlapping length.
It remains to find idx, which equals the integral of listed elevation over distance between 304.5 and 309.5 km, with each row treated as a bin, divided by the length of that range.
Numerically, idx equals 1.8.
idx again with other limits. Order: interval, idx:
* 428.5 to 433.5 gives 2.6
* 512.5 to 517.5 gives 2.9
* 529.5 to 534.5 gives 3.3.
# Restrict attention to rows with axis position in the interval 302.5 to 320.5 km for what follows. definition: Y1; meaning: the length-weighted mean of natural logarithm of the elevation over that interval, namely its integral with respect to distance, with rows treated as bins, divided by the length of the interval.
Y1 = 0.55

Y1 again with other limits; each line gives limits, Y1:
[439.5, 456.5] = 1.08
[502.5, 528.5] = 1.07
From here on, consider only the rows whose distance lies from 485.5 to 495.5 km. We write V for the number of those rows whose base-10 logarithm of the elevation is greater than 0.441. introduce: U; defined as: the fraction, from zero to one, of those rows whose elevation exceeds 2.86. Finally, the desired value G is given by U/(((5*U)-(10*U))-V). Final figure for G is -0.057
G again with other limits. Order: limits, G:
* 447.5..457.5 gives -0.067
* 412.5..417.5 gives -0.100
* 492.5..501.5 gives -0.017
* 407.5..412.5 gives -0.089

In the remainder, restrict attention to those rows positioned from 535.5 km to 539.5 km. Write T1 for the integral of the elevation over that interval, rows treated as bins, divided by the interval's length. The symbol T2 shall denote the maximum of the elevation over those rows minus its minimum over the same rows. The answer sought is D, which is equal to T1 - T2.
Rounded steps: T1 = 3.00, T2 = 0.36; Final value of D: 2.6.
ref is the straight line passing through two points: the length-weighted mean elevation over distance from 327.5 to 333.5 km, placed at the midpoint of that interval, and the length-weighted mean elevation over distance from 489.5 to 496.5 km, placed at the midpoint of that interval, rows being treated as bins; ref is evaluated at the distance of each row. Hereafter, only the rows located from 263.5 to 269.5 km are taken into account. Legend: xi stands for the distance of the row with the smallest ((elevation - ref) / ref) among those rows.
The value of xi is 268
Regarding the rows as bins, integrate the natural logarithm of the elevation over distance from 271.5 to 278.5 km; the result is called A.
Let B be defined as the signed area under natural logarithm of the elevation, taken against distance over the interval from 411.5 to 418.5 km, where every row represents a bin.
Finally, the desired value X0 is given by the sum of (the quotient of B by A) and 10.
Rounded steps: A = 5.2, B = 7.7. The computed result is 11.5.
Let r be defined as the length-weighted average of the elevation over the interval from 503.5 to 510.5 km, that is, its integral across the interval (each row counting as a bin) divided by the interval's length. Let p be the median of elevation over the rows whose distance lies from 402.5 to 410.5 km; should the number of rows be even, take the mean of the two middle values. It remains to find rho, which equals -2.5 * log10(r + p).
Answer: -1.89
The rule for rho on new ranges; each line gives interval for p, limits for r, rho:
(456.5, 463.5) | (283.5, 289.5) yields -1.83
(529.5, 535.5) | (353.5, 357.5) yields -1.83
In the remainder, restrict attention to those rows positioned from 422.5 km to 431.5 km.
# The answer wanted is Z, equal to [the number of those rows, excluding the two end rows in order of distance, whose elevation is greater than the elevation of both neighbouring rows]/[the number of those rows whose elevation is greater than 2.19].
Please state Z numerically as 0.3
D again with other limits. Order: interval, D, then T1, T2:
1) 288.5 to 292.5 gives 1.6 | 1.92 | 0.34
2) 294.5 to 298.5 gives 1.8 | 1.99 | 0.22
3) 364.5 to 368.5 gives 1.9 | 2.15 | 0.20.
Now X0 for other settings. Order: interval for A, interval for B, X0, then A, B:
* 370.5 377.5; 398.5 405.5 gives 11.3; 5.3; 7.2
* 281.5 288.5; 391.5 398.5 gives 11.3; 4.7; 6.3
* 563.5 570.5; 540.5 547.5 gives 11.1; 7.5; 7.9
